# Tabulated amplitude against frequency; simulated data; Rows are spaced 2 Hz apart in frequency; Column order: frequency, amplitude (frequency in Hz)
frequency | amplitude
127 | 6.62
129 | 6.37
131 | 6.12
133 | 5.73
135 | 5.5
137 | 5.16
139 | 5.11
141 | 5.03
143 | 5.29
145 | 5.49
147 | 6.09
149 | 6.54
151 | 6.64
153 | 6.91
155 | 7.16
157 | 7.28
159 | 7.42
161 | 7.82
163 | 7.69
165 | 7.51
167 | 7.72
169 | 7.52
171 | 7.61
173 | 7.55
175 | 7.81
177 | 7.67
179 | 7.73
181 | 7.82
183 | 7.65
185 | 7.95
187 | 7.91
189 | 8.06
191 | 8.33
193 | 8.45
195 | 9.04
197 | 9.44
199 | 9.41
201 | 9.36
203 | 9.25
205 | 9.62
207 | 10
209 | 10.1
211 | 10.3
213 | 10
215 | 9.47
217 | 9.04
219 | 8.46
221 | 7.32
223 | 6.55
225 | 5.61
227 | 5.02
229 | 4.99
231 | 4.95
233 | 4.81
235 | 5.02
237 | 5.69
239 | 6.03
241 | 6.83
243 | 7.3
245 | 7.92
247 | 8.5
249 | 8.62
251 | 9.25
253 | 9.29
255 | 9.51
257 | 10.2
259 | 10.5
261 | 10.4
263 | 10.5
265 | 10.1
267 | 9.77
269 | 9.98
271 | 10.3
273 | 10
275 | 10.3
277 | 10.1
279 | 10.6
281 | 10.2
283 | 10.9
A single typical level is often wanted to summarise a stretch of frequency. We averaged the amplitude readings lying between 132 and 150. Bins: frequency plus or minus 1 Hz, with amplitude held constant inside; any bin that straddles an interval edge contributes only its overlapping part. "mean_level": 5.5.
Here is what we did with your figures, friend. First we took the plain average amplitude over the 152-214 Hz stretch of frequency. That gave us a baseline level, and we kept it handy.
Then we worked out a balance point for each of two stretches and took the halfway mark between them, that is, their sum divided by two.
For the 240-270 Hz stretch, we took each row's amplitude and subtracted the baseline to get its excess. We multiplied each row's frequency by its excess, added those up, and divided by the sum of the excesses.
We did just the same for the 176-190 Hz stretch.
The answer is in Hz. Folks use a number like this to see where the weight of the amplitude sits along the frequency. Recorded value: 223.2 Hz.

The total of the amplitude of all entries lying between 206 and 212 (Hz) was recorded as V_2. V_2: 30.4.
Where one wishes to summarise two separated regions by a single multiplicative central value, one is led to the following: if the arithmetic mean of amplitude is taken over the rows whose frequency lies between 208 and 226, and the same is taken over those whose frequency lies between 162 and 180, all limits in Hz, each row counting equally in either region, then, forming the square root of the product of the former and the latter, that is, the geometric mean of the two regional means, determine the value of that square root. 8.1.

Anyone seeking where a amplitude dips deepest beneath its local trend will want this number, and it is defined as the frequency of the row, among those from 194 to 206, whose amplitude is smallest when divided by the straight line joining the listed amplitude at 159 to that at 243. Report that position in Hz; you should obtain 195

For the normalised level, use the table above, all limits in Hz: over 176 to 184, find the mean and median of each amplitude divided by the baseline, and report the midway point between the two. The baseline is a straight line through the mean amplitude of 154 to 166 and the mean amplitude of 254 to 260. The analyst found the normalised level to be 0.97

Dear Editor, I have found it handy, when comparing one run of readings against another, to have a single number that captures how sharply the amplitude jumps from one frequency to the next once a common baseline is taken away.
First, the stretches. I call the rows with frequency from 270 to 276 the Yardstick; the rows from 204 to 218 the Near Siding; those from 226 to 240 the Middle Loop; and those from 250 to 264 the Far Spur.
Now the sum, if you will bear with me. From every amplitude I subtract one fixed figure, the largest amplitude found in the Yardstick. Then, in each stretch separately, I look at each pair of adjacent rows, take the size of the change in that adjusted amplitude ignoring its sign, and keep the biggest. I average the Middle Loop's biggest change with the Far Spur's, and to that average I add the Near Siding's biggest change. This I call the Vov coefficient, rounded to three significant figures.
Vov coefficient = 1.21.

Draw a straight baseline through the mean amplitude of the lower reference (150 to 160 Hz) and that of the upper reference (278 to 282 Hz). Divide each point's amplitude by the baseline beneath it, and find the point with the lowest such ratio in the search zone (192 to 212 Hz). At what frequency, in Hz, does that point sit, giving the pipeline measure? 193 Hz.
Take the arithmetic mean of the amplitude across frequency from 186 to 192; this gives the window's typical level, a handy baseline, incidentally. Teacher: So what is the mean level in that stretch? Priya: 8.1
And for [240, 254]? 8.2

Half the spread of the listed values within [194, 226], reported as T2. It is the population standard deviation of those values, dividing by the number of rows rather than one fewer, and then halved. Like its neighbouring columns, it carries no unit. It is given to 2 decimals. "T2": 0.64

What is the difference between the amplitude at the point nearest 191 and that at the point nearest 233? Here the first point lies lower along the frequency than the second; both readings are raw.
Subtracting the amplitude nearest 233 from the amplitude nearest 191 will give 4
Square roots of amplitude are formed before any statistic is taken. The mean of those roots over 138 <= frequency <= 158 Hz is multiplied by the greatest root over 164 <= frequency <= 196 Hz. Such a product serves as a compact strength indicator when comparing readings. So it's 7.4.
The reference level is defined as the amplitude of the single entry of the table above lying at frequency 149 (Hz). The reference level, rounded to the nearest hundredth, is 6.54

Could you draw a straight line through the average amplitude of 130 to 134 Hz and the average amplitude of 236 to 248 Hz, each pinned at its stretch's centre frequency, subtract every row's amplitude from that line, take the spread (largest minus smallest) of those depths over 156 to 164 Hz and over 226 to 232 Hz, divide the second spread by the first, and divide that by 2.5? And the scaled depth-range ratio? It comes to 0.1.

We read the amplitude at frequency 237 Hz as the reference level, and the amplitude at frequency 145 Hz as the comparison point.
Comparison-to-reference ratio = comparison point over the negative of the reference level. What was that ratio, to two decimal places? -0.96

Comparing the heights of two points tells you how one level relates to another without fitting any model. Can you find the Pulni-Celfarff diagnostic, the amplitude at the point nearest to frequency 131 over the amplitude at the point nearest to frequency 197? 0.65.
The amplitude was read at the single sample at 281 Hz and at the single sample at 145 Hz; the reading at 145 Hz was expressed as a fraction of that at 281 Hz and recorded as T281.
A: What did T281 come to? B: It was 0.54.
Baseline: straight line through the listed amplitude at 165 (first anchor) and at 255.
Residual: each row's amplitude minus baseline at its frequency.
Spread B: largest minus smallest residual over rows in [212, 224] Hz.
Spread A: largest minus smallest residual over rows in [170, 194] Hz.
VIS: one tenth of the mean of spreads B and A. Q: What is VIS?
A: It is 0.21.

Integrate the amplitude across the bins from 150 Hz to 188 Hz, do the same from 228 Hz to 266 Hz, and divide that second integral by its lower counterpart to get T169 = 1.049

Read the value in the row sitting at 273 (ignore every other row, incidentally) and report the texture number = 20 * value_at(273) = 200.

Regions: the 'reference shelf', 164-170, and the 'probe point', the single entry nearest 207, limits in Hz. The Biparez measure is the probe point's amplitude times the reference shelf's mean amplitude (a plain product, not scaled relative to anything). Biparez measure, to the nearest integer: 76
